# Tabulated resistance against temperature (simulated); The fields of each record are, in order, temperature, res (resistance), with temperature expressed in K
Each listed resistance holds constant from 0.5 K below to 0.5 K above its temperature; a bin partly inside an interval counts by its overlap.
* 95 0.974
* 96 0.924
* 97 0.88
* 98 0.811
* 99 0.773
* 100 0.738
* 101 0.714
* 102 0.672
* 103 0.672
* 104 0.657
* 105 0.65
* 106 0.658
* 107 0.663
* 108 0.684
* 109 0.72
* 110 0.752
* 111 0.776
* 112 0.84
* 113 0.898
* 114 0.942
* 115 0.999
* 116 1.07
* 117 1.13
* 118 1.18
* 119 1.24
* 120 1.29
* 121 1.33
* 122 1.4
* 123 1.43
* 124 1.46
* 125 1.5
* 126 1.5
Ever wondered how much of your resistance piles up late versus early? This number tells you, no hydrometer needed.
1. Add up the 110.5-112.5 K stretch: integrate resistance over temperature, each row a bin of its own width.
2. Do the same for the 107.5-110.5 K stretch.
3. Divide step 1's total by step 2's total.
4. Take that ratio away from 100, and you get 99.3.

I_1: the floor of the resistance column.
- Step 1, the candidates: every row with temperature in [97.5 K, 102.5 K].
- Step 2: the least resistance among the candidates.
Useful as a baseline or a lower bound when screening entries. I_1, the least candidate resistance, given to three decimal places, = 0.672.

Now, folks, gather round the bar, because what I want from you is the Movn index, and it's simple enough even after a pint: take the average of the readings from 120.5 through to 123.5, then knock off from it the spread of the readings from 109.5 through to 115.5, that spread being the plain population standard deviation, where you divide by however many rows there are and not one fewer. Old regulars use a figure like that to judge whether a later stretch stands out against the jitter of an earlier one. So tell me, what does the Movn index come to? 1.30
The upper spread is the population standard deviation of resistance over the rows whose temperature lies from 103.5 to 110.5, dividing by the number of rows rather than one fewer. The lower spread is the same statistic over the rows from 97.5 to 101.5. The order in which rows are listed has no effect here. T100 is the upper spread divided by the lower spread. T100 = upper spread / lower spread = 1.0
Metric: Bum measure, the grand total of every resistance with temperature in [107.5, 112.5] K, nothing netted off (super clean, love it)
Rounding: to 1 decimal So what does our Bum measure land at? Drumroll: 3.8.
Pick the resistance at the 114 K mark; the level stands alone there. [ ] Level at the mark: 0.942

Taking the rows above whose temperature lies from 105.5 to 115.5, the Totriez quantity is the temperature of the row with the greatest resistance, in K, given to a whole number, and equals 115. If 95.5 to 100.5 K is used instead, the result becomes 96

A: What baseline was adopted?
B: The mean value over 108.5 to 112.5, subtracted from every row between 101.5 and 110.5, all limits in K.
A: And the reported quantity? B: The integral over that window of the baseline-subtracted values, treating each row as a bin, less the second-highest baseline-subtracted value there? -0.8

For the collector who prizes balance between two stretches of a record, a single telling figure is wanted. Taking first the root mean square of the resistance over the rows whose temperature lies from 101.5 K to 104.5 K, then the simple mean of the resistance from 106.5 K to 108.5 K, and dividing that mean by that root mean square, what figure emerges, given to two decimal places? 1.01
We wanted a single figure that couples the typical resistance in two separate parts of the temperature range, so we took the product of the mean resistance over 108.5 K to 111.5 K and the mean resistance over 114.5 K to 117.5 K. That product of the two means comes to 0.80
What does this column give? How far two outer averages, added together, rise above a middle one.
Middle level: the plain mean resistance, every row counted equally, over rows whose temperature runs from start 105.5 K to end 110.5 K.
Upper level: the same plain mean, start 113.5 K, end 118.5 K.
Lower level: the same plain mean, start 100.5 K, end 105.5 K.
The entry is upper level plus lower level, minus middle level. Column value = 1.04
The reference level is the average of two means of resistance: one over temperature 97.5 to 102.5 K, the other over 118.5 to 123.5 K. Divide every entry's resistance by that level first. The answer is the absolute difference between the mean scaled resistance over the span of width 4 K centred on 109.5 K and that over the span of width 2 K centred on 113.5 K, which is 0.18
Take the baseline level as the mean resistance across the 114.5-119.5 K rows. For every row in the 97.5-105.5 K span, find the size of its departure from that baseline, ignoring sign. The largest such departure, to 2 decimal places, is 0.47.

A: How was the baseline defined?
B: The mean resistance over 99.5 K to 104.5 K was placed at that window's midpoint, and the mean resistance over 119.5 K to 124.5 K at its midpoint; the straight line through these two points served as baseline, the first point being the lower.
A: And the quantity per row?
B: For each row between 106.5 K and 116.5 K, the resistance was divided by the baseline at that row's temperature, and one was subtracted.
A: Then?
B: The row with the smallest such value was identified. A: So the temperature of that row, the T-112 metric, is 108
